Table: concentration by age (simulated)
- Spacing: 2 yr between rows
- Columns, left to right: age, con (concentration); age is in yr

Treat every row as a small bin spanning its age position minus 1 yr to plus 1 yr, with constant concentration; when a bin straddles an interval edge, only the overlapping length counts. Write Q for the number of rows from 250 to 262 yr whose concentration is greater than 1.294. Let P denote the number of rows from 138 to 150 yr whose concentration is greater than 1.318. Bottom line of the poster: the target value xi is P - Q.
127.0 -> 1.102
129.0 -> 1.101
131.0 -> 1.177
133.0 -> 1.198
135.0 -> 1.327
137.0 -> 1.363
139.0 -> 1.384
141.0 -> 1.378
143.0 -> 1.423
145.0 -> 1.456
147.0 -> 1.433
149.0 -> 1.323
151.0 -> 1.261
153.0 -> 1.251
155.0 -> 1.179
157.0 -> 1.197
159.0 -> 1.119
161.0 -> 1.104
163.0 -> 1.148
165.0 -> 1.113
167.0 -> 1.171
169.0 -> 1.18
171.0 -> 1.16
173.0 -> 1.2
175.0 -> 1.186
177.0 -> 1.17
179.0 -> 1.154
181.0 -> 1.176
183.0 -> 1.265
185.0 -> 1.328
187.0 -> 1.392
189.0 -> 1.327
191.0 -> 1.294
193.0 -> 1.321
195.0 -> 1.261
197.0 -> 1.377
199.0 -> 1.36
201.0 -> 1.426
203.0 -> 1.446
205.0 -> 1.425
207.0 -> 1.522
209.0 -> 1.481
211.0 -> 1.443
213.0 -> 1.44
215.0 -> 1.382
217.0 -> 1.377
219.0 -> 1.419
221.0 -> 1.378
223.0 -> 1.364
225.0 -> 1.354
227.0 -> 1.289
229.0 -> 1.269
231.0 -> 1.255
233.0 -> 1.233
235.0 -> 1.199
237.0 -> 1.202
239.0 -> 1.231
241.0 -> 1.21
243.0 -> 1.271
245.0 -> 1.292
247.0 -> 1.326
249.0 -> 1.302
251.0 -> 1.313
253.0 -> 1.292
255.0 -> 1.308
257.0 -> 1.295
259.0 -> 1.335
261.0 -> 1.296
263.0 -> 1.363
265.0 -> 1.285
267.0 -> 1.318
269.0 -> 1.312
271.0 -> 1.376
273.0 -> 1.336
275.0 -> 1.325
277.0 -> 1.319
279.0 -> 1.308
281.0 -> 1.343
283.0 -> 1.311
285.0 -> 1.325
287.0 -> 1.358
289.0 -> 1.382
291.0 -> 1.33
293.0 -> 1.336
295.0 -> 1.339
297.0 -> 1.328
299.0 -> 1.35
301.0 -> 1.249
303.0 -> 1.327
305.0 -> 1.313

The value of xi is 1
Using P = 6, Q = 5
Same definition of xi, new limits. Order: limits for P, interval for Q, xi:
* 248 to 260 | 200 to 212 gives -5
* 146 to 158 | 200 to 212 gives -4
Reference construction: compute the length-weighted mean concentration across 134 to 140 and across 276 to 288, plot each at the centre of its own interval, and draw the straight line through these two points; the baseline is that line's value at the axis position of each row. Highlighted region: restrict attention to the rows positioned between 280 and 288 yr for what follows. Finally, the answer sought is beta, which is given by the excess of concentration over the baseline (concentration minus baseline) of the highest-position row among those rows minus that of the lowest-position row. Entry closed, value 0.02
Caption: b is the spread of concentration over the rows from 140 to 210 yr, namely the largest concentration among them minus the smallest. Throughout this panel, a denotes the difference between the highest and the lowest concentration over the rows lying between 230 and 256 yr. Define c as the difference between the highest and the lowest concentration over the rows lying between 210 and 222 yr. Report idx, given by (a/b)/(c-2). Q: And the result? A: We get -0.2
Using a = 0.13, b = 0.4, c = 0.07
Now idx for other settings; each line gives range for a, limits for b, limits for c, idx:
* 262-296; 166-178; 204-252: -1.4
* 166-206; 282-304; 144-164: -1.3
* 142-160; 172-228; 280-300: -0.5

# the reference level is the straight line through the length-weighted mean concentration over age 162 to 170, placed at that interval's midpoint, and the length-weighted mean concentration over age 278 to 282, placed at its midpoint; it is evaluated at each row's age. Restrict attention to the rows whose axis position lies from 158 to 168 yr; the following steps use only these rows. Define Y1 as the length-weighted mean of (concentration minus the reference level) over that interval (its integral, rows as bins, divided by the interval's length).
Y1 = -0.02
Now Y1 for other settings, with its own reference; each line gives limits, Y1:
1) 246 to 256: 0.03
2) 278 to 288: 0.00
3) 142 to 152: 0.25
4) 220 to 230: 0.09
